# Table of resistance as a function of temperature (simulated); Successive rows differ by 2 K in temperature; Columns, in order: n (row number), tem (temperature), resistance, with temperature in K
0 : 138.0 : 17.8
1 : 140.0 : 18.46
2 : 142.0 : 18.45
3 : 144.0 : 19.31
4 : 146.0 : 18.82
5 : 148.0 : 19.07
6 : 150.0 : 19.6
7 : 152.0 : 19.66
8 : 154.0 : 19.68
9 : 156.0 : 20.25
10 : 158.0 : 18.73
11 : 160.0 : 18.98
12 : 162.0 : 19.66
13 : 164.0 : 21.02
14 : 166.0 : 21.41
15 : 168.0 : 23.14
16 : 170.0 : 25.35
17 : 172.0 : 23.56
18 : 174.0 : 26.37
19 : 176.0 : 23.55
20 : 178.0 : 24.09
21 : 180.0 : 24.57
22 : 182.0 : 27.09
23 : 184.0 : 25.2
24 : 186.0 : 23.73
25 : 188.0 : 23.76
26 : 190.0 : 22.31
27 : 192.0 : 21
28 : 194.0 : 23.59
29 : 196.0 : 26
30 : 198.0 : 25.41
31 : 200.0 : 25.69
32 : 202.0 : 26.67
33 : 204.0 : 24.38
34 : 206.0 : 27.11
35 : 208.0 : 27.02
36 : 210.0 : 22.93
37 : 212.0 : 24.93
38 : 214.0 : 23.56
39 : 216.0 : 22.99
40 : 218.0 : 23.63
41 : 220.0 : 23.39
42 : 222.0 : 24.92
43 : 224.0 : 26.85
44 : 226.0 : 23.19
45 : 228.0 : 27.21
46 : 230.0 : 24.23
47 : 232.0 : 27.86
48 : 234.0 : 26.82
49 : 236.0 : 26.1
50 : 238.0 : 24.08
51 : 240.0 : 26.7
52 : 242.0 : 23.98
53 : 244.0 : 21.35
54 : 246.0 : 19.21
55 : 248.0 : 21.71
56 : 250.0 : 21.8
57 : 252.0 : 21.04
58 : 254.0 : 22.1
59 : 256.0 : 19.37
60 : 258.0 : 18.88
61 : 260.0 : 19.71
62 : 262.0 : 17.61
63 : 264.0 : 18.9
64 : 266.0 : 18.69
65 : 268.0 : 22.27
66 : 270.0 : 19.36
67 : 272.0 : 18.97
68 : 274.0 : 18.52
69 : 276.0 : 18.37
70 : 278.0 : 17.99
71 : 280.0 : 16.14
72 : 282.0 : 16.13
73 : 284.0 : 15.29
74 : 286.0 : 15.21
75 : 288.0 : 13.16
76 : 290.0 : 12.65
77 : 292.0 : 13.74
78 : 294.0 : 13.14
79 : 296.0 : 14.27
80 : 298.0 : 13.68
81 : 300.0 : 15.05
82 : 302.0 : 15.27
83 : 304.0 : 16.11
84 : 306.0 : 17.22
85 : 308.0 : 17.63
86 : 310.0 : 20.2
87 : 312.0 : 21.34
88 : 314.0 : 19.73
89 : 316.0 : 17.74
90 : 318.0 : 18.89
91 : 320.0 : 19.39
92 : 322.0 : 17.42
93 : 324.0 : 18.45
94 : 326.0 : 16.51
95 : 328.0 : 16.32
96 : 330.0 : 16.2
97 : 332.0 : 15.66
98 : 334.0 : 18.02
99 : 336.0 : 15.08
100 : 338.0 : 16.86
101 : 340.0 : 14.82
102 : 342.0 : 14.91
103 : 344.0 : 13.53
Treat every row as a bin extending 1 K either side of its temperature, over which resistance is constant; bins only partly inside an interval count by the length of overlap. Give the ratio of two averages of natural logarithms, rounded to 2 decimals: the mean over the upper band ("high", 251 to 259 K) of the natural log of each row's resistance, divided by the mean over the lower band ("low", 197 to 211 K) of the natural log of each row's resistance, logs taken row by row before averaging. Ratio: 0.93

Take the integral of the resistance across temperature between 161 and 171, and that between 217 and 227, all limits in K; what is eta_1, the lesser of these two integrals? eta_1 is 221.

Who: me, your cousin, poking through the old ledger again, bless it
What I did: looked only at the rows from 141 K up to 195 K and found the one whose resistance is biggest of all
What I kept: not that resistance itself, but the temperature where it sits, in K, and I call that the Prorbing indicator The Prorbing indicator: 182.0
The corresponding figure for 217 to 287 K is 232.0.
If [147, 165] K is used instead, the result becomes 164.0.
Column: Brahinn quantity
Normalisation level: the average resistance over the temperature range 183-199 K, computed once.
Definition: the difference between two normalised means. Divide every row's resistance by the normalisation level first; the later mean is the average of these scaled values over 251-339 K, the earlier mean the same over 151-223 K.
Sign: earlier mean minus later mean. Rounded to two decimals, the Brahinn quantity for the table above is 0.26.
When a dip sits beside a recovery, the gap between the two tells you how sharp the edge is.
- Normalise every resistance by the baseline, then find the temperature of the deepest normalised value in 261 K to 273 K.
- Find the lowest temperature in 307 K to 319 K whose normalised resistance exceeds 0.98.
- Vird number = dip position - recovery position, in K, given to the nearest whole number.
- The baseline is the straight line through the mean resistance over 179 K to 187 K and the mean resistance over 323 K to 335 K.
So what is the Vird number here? -48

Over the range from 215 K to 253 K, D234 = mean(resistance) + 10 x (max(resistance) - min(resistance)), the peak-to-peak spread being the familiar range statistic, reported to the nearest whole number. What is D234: 111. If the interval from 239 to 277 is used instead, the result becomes 111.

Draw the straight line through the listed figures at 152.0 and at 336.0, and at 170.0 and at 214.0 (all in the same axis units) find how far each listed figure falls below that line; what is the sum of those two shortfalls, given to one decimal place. -11.6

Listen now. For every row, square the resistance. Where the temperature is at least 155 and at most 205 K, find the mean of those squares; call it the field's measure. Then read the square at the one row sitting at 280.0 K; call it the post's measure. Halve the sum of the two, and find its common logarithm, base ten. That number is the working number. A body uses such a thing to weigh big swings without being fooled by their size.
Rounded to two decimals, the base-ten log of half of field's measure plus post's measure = 2.61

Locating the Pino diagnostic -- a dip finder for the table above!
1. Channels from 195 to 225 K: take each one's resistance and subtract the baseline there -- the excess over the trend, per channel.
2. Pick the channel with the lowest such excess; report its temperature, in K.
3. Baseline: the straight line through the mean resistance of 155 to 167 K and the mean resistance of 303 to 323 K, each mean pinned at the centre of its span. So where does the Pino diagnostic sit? 210.0 K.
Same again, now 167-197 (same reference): 192.0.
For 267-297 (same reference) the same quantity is 290.0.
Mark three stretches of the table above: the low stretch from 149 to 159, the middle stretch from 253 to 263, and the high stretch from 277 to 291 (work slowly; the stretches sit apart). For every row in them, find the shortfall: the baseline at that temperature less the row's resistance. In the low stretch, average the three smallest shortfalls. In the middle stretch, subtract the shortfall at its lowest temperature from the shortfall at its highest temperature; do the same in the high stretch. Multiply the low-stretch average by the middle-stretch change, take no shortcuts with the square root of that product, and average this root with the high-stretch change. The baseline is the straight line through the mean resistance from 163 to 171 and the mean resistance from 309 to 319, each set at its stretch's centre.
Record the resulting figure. 4.4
